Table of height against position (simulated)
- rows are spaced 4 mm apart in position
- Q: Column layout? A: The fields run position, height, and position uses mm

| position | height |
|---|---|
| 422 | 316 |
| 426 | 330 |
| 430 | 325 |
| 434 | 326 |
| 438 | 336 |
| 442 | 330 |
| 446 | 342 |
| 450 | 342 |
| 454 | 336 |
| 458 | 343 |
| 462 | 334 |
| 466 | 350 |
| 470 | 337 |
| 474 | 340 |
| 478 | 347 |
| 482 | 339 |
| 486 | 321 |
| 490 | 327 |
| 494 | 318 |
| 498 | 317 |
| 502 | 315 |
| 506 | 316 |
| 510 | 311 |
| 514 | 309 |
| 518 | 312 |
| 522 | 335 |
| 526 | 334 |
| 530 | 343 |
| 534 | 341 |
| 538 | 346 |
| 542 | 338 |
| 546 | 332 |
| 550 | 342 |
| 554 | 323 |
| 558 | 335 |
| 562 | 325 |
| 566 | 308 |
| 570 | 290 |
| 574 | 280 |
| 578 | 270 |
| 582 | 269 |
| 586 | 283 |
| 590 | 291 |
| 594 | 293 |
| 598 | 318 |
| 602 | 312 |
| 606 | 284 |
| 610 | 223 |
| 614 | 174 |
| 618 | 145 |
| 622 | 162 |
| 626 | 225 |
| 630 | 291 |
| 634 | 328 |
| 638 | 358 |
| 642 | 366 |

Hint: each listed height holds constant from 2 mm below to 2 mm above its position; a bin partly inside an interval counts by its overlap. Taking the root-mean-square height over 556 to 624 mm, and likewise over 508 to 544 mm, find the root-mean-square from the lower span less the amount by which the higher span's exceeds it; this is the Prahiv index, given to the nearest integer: 386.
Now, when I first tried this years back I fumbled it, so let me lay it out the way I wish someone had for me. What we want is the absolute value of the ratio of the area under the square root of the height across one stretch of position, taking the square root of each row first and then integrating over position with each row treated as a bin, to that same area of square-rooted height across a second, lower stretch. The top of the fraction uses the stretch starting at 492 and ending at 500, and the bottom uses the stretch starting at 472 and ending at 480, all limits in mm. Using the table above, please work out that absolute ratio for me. 0.96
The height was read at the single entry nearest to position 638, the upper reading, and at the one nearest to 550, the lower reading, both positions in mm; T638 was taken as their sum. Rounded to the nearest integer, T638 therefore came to 700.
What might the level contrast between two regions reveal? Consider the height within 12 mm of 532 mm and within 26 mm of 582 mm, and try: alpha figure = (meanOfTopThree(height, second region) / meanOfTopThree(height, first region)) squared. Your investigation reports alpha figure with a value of 0.90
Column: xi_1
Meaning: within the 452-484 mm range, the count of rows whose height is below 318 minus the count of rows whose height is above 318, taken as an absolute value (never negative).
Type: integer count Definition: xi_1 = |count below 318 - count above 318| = 8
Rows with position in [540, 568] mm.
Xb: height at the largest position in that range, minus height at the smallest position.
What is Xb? -30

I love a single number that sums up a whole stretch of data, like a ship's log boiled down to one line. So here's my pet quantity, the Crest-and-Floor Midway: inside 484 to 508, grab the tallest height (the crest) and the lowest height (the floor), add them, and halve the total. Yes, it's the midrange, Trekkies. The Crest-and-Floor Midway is 321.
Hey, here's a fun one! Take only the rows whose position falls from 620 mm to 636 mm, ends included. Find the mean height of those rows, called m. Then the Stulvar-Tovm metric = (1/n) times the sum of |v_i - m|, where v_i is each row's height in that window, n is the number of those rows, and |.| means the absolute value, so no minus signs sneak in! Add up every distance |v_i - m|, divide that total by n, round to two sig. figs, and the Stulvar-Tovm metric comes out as 58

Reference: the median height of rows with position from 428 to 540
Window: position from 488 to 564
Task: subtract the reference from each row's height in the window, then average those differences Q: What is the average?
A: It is -7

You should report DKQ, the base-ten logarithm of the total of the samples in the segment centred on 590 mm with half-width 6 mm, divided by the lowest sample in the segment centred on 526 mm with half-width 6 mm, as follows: 0.41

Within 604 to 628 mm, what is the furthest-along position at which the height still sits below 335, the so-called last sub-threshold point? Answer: 626 mm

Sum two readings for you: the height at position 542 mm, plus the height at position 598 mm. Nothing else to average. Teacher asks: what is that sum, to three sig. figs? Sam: 656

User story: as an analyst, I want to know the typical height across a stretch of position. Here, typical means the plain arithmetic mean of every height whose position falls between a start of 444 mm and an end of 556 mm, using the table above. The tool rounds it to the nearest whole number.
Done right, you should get 332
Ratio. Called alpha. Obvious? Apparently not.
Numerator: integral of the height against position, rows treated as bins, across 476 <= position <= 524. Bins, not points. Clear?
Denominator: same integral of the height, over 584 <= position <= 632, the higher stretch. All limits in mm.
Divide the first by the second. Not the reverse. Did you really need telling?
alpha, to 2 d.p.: 1.29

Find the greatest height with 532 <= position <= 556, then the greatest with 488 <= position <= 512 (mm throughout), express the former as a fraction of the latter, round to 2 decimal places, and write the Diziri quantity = 1.06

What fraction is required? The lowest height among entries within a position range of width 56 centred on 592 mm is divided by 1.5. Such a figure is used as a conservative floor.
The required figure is 97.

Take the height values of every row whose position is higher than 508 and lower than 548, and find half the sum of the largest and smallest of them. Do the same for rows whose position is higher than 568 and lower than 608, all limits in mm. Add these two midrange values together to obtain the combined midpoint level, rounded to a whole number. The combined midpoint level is 621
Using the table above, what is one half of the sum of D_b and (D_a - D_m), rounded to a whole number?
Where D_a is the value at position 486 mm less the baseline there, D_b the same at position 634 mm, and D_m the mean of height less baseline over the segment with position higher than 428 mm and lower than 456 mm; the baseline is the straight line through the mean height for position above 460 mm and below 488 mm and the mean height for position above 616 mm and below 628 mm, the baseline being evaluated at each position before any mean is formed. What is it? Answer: 99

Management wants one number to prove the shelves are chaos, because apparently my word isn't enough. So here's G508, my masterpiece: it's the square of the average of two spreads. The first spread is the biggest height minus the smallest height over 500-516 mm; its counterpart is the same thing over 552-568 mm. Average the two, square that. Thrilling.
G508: 289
